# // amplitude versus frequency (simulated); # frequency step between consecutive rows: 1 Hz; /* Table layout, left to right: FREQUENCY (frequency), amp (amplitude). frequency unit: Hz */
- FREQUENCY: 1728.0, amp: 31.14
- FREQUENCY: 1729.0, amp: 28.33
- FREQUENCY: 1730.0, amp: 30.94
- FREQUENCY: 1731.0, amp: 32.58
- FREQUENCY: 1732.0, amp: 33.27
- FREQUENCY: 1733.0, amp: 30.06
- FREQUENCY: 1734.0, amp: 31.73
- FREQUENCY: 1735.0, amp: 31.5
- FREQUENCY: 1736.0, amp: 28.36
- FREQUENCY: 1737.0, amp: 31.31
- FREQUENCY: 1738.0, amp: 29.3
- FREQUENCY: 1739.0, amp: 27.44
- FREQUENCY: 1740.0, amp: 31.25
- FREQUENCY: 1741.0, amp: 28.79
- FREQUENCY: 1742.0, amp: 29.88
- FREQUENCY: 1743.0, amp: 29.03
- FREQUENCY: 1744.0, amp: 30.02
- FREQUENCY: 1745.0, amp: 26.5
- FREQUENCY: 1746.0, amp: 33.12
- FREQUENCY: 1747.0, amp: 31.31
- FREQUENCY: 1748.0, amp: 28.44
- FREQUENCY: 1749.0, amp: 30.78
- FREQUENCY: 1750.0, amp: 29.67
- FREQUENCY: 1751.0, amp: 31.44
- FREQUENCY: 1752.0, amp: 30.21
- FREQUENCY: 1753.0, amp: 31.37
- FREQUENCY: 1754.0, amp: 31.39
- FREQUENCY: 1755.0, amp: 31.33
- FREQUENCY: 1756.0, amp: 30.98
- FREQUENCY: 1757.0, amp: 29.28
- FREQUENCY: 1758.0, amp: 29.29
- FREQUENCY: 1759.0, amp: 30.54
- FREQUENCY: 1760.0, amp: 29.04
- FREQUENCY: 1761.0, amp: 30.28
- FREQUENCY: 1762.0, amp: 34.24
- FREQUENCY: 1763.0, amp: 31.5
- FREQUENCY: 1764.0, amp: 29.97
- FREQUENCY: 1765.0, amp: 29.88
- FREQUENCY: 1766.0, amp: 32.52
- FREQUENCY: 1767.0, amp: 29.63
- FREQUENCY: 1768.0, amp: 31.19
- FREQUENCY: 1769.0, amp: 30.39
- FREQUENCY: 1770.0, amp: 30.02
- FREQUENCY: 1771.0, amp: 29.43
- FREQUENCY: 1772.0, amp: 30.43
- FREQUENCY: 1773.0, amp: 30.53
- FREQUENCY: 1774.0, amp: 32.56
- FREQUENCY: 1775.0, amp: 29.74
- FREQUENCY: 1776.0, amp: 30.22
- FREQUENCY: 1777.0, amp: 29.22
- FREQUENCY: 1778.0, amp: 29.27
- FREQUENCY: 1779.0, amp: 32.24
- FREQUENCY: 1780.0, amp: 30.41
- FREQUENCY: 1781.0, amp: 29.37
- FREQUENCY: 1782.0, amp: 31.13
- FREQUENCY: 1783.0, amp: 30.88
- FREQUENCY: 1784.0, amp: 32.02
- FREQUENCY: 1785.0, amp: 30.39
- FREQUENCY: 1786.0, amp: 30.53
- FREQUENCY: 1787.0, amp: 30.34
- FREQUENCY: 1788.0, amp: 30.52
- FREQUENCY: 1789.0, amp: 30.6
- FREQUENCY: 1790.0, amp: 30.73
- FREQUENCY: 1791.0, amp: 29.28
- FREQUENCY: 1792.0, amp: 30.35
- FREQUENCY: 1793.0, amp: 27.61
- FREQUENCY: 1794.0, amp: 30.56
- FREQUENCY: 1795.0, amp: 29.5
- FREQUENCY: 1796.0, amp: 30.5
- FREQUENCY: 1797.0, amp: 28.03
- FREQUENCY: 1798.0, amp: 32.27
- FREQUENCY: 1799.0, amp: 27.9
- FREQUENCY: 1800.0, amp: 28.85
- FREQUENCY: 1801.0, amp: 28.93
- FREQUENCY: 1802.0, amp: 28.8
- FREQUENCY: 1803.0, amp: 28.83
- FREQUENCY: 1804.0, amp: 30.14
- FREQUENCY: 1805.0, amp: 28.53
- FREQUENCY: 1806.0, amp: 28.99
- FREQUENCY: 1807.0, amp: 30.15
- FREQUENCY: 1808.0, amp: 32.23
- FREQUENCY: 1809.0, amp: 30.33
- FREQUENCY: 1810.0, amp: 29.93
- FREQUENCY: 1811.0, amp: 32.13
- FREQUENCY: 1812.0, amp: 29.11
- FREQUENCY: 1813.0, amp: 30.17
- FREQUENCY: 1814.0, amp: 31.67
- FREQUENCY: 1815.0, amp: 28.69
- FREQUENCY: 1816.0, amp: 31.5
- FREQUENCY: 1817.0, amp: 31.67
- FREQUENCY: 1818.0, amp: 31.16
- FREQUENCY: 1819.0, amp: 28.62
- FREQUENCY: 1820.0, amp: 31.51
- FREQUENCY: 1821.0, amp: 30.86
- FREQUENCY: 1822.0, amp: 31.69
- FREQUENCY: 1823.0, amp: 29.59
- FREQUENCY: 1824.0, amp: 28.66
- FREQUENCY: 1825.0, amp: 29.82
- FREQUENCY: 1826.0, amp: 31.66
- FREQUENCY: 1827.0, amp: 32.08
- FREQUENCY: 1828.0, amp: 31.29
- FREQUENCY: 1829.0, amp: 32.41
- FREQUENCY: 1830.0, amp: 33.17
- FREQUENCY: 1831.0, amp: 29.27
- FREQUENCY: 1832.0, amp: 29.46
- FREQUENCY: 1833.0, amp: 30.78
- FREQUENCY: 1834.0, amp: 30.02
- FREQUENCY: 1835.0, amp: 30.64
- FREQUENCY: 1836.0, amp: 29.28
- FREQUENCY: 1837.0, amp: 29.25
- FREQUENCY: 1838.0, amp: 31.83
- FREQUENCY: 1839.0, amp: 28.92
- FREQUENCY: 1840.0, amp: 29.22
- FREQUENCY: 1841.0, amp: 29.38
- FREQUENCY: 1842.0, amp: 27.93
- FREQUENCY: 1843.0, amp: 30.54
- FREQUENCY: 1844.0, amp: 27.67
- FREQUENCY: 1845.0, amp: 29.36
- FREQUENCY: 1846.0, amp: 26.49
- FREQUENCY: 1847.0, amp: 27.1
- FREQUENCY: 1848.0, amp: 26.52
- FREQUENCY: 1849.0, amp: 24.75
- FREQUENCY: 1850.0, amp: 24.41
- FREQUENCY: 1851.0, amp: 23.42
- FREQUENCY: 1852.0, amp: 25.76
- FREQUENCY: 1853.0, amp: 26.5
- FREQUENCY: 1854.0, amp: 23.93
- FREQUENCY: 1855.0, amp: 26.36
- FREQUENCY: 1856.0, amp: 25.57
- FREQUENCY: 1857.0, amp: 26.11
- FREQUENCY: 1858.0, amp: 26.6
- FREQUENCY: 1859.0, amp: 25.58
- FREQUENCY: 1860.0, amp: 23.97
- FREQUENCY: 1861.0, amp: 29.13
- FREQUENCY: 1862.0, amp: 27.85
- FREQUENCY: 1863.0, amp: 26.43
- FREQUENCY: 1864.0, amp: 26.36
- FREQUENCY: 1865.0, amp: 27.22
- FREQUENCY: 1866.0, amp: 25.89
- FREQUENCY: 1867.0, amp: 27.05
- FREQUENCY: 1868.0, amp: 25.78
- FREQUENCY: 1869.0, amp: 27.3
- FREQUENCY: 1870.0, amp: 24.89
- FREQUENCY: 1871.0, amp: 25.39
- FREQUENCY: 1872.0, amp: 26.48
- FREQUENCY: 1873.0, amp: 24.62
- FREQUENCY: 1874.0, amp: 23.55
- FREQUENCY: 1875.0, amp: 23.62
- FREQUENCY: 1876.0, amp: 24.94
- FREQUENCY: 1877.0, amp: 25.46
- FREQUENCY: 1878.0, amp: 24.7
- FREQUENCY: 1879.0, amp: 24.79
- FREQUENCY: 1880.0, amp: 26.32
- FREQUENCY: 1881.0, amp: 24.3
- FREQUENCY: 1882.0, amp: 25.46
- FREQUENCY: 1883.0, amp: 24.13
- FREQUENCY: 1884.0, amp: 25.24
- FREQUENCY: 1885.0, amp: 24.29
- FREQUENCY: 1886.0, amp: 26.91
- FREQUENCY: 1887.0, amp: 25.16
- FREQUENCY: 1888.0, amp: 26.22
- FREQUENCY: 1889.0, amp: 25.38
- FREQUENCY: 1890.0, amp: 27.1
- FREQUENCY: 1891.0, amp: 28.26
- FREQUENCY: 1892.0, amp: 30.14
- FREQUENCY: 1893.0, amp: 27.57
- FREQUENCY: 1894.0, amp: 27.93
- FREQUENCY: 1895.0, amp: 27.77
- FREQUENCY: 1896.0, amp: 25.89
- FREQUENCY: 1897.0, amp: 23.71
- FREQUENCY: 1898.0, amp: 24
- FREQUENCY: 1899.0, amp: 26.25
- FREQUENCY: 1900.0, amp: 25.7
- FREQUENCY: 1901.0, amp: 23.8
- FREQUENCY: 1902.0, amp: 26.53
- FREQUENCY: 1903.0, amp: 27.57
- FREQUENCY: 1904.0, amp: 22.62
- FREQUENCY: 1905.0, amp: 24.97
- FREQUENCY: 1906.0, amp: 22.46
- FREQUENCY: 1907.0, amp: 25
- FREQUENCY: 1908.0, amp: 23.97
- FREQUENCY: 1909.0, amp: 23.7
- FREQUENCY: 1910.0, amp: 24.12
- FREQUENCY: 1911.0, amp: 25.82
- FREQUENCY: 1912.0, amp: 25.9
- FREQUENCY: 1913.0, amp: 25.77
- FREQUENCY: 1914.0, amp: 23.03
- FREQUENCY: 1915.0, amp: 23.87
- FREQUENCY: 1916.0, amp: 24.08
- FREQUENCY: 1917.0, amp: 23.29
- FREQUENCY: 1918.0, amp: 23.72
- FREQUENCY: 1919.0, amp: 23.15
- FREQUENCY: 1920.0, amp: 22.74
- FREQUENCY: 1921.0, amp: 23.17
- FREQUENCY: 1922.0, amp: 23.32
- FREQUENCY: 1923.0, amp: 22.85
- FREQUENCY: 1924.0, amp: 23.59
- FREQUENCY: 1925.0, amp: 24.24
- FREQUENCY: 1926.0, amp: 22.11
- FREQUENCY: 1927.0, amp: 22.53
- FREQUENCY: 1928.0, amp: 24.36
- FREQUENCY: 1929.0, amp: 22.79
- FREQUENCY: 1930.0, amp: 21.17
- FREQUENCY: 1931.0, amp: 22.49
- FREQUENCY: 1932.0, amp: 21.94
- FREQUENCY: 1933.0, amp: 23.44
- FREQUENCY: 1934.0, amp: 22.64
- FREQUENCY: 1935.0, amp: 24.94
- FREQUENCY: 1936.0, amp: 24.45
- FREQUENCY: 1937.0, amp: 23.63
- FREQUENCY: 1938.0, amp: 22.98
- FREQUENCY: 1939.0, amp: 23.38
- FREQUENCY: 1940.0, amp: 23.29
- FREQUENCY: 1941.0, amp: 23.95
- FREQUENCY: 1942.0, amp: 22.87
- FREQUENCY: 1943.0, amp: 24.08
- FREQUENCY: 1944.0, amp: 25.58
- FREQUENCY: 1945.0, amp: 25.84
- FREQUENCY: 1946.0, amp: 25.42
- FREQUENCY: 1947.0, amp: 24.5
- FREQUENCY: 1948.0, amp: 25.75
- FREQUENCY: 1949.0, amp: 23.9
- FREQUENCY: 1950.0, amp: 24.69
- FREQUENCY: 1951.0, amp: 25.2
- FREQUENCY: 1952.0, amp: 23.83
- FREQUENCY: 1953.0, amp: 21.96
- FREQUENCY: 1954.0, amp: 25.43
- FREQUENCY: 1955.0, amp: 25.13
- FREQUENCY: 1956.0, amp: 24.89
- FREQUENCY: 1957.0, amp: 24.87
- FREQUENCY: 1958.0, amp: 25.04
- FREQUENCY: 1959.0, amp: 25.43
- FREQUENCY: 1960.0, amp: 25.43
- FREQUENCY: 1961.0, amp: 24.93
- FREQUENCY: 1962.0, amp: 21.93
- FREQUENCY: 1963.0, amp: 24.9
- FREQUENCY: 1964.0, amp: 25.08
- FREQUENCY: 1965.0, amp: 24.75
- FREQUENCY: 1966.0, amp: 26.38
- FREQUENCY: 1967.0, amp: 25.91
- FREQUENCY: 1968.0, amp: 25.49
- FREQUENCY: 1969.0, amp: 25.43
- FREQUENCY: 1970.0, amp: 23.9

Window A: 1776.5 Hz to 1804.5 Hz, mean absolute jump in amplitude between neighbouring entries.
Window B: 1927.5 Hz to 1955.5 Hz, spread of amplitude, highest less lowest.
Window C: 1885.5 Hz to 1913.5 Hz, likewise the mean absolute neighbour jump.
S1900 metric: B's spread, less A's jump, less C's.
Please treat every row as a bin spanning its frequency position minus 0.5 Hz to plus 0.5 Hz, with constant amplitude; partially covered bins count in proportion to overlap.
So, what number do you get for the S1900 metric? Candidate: 1.9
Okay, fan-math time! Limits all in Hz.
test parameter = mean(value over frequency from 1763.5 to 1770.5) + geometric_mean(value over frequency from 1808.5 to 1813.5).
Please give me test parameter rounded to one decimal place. 60.8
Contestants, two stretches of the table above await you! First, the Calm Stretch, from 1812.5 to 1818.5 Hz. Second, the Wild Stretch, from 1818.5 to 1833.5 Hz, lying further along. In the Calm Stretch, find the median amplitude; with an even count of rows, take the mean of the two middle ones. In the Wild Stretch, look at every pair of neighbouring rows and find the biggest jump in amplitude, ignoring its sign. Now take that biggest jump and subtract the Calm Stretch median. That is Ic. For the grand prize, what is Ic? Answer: -27.4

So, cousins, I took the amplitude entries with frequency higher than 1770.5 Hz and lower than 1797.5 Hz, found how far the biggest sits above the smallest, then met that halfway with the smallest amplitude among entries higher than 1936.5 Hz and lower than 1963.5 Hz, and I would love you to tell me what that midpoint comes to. 13.4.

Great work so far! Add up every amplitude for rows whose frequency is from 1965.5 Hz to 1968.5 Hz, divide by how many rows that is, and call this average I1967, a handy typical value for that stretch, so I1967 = 26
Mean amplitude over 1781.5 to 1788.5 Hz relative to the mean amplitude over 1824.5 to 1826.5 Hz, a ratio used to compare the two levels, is 1.00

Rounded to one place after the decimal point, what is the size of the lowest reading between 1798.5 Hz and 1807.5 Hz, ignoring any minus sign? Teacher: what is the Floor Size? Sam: 27.9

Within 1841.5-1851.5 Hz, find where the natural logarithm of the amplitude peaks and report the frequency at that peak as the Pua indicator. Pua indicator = 1843.0 Hz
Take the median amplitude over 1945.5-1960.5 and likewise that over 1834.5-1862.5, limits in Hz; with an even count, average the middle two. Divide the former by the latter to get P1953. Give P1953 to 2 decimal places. 0.93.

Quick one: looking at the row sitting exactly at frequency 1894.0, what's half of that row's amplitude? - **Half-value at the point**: 14.0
